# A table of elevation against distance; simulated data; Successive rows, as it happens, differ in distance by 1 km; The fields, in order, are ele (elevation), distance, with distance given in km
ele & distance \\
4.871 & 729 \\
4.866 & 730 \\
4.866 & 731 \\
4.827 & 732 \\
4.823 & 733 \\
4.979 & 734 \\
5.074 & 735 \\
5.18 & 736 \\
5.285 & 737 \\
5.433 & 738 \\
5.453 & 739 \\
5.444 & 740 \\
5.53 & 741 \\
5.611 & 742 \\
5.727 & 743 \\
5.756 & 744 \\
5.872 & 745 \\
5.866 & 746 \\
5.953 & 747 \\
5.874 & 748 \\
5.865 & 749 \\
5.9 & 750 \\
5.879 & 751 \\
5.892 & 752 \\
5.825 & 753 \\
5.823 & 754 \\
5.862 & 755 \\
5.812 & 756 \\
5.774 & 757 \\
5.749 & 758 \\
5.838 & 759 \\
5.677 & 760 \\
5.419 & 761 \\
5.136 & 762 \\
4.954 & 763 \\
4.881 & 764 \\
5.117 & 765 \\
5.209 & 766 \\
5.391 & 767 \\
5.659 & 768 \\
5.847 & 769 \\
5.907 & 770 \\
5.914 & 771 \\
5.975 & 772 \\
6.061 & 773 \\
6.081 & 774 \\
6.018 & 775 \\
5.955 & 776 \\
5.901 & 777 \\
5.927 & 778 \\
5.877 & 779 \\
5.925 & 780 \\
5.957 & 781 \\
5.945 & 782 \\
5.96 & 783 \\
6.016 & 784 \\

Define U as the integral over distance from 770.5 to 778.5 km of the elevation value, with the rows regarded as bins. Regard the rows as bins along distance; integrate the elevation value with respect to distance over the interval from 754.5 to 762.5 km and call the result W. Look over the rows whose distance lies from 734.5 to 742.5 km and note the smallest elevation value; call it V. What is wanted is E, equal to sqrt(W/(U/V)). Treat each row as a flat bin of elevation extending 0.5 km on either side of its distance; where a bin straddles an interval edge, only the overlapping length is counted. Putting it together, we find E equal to 2.19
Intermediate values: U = 47.8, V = 5.074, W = 45.3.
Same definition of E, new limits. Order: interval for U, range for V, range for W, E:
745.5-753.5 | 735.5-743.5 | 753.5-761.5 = 2.25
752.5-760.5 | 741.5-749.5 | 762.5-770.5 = 2.28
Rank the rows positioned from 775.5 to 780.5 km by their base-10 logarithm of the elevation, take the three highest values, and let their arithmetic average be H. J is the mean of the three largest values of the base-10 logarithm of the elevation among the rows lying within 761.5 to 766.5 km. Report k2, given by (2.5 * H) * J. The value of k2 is 1.377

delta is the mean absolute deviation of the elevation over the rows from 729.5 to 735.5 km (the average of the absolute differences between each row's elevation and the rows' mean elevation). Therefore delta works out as 0.080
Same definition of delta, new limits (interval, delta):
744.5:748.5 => 0.031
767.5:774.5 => 0.102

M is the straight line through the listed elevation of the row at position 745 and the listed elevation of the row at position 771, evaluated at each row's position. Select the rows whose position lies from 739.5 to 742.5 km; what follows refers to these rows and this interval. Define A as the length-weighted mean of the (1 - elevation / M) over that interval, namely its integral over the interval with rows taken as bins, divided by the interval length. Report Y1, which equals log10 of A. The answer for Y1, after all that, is -1.2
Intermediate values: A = 0.06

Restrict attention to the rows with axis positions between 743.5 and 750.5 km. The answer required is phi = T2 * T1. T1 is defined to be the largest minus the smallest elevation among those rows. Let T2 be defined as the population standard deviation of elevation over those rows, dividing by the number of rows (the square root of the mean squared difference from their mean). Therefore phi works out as 0.01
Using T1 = 0.2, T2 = 0.05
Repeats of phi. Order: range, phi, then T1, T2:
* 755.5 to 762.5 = 0.17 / 0.7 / 0.24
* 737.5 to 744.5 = 0.04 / 0.3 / 0.13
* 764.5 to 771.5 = 0.25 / 0.8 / 0.31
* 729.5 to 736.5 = 0.05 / 0.4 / 0.13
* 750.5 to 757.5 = 0.00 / 0.1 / 0.04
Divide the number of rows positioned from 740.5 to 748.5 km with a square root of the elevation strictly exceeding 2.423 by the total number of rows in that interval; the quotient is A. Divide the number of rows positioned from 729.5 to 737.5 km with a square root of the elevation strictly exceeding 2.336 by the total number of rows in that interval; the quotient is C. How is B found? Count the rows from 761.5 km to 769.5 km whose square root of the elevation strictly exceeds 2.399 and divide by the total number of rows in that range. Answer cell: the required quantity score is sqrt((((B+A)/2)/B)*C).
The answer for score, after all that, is 0.00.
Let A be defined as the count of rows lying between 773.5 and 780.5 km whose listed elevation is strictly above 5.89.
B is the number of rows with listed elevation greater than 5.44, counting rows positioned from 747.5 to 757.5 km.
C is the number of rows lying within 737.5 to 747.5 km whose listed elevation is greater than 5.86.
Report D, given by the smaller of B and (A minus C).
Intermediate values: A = 6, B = 10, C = 3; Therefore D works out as 3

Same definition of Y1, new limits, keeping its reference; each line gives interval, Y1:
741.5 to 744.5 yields -1.5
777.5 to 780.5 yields -2.5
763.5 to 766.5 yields -0.8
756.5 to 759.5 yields -1.7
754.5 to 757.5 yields -1.9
